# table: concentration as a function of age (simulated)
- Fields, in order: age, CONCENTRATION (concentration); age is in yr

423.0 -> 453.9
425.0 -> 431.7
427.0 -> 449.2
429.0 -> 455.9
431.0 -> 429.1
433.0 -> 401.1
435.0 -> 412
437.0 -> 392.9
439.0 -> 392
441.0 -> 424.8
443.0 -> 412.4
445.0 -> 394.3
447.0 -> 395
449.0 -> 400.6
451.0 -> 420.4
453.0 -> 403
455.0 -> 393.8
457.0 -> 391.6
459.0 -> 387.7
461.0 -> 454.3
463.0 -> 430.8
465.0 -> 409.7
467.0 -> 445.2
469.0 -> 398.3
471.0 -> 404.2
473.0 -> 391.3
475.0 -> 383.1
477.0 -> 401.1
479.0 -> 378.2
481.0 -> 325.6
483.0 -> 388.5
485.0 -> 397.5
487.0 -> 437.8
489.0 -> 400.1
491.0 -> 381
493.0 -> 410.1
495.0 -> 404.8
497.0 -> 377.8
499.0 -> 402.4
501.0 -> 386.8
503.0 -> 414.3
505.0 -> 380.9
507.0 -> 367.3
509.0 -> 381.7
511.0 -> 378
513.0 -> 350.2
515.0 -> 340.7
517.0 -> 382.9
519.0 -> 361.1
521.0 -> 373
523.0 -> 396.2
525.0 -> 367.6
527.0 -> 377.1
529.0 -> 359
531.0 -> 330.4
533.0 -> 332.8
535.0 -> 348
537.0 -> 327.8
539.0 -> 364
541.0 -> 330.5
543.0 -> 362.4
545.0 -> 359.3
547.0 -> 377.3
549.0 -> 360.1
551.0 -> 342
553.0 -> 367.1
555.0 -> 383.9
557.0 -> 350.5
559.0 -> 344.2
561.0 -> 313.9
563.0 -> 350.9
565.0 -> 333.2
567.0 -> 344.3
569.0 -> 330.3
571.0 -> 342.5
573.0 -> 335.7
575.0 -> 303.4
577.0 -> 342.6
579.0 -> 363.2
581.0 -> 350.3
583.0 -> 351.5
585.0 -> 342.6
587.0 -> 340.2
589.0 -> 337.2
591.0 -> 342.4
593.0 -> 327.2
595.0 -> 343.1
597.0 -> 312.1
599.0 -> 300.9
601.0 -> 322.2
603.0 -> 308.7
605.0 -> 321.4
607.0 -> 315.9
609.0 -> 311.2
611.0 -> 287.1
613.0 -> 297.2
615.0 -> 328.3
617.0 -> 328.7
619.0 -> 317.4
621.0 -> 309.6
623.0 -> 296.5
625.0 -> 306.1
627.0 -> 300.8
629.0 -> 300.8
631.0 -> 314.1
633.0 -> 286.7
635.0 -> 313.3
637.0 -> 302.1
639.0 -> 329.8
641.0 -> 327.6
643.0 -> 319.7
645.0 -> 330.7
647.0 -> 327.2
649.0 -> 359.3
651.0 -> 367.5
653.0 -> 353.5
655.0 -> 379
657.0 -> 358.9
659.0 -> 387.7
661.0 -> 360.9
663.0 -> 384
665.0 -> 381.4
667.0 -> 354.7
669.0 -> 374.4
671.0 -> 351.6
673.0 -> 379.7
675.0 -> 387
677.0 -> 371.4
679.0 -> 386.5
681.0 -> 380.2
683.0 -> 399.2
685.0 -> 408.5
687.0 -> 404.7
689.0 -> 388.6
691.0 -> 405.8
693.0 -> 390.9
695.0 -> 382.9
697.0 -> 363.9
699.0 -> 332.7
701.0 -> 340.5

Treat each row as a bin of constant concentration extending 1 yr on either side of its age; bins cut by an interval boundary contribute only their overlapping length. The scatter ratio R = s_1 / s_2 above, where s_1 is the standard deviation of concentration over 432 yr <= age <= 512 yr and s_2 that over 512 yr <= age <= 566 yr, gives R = 1.1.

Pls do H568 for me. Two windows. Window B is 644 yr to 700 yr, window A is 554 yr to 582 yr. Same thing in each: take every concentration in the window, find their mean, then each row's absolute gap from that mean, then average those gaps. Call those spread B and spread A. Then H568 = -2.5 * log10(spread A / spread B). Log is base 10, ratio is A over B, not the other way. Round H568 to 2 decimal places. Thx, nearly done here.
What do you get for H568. 0.30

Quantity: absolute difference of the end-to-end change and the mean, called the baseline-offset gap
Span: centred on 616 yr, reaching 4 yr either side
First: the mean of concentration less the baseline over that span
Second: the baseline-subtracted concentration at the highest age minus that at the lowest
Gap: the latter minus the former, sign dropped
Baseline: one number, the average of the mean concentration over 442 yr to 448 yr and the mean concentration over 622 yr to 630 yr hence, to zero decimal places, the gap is 53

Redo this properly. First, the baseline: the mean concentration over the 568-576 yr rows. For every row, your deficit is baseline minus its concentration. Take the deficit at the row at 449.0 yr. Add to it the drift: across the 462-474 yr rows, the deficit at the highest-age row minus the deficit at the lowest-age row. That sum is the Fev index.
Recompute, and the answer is -33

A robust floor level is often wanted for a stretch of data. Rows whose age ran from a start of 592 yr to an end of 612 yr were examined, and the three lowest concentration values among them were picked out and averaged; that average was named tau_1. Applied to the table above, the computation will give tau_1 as 299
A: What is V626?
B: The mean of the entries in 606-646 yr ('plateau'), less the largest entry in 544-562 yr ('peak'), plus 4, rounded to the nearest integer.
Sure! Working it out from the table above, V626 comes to -69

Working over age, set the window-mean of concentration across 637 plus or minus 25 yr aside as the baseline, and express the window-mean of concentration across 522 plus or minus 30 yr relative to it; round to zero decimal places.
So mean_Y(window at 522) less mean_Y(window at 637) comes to 40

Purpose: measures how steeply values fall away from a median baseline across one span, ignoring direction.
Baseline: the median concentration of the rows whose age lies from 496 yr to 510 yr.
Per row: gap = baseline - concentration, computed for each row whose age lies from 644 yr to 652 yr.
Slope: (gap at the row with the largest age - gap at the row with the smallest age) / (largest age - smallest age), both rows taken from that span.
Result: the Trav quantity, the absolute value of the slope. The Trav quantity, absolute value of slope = 6.1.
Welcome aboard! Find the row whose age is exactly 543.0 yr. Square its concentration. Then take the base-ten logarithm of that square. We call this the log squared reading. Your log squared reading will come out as 5.12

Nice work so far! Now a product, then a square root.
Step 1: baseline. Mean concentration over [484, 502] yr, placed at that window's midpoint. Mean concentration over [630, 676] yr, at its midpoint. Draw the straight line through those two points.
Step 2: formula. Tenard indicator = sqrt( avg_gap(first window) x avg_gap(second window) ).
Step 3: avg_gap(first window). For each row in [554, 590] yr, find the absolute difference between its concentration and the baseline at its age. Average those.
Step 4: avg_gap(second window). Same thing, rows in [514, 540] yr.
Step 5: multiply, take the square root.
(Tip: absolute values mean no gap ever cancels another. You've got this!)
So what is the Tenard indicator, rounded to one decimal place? 32.2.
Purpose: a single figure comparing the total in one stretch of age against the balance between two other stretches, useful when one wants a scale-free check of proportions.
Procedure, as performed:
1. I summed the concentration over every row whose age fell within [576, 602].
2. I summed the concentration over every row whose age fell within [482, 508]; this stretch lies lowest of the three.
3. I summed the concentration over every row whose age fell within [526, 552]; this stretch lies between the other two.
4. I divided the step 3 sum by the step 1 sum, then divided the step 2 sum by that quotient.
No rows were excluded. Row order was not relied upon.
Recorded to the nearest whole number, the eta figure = 4929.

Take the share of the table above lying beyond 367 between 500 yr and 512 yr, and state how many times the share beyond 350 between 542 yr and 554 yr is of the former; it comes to 0.83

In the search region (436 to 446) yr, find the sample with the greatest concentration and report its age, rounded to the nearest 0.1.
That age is 441.0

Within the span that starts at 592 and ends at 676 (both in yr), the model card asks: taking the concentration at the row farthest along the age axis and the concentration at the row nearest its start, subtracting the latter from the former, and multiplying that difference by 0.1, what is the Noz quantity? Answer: 6.0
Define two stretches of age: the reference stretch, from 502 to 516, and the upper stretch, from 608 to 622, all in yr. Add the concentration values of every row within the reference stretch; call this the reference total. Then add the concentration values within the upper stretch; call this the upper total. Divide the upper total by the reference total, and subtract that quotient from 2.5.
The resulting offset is 1.67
